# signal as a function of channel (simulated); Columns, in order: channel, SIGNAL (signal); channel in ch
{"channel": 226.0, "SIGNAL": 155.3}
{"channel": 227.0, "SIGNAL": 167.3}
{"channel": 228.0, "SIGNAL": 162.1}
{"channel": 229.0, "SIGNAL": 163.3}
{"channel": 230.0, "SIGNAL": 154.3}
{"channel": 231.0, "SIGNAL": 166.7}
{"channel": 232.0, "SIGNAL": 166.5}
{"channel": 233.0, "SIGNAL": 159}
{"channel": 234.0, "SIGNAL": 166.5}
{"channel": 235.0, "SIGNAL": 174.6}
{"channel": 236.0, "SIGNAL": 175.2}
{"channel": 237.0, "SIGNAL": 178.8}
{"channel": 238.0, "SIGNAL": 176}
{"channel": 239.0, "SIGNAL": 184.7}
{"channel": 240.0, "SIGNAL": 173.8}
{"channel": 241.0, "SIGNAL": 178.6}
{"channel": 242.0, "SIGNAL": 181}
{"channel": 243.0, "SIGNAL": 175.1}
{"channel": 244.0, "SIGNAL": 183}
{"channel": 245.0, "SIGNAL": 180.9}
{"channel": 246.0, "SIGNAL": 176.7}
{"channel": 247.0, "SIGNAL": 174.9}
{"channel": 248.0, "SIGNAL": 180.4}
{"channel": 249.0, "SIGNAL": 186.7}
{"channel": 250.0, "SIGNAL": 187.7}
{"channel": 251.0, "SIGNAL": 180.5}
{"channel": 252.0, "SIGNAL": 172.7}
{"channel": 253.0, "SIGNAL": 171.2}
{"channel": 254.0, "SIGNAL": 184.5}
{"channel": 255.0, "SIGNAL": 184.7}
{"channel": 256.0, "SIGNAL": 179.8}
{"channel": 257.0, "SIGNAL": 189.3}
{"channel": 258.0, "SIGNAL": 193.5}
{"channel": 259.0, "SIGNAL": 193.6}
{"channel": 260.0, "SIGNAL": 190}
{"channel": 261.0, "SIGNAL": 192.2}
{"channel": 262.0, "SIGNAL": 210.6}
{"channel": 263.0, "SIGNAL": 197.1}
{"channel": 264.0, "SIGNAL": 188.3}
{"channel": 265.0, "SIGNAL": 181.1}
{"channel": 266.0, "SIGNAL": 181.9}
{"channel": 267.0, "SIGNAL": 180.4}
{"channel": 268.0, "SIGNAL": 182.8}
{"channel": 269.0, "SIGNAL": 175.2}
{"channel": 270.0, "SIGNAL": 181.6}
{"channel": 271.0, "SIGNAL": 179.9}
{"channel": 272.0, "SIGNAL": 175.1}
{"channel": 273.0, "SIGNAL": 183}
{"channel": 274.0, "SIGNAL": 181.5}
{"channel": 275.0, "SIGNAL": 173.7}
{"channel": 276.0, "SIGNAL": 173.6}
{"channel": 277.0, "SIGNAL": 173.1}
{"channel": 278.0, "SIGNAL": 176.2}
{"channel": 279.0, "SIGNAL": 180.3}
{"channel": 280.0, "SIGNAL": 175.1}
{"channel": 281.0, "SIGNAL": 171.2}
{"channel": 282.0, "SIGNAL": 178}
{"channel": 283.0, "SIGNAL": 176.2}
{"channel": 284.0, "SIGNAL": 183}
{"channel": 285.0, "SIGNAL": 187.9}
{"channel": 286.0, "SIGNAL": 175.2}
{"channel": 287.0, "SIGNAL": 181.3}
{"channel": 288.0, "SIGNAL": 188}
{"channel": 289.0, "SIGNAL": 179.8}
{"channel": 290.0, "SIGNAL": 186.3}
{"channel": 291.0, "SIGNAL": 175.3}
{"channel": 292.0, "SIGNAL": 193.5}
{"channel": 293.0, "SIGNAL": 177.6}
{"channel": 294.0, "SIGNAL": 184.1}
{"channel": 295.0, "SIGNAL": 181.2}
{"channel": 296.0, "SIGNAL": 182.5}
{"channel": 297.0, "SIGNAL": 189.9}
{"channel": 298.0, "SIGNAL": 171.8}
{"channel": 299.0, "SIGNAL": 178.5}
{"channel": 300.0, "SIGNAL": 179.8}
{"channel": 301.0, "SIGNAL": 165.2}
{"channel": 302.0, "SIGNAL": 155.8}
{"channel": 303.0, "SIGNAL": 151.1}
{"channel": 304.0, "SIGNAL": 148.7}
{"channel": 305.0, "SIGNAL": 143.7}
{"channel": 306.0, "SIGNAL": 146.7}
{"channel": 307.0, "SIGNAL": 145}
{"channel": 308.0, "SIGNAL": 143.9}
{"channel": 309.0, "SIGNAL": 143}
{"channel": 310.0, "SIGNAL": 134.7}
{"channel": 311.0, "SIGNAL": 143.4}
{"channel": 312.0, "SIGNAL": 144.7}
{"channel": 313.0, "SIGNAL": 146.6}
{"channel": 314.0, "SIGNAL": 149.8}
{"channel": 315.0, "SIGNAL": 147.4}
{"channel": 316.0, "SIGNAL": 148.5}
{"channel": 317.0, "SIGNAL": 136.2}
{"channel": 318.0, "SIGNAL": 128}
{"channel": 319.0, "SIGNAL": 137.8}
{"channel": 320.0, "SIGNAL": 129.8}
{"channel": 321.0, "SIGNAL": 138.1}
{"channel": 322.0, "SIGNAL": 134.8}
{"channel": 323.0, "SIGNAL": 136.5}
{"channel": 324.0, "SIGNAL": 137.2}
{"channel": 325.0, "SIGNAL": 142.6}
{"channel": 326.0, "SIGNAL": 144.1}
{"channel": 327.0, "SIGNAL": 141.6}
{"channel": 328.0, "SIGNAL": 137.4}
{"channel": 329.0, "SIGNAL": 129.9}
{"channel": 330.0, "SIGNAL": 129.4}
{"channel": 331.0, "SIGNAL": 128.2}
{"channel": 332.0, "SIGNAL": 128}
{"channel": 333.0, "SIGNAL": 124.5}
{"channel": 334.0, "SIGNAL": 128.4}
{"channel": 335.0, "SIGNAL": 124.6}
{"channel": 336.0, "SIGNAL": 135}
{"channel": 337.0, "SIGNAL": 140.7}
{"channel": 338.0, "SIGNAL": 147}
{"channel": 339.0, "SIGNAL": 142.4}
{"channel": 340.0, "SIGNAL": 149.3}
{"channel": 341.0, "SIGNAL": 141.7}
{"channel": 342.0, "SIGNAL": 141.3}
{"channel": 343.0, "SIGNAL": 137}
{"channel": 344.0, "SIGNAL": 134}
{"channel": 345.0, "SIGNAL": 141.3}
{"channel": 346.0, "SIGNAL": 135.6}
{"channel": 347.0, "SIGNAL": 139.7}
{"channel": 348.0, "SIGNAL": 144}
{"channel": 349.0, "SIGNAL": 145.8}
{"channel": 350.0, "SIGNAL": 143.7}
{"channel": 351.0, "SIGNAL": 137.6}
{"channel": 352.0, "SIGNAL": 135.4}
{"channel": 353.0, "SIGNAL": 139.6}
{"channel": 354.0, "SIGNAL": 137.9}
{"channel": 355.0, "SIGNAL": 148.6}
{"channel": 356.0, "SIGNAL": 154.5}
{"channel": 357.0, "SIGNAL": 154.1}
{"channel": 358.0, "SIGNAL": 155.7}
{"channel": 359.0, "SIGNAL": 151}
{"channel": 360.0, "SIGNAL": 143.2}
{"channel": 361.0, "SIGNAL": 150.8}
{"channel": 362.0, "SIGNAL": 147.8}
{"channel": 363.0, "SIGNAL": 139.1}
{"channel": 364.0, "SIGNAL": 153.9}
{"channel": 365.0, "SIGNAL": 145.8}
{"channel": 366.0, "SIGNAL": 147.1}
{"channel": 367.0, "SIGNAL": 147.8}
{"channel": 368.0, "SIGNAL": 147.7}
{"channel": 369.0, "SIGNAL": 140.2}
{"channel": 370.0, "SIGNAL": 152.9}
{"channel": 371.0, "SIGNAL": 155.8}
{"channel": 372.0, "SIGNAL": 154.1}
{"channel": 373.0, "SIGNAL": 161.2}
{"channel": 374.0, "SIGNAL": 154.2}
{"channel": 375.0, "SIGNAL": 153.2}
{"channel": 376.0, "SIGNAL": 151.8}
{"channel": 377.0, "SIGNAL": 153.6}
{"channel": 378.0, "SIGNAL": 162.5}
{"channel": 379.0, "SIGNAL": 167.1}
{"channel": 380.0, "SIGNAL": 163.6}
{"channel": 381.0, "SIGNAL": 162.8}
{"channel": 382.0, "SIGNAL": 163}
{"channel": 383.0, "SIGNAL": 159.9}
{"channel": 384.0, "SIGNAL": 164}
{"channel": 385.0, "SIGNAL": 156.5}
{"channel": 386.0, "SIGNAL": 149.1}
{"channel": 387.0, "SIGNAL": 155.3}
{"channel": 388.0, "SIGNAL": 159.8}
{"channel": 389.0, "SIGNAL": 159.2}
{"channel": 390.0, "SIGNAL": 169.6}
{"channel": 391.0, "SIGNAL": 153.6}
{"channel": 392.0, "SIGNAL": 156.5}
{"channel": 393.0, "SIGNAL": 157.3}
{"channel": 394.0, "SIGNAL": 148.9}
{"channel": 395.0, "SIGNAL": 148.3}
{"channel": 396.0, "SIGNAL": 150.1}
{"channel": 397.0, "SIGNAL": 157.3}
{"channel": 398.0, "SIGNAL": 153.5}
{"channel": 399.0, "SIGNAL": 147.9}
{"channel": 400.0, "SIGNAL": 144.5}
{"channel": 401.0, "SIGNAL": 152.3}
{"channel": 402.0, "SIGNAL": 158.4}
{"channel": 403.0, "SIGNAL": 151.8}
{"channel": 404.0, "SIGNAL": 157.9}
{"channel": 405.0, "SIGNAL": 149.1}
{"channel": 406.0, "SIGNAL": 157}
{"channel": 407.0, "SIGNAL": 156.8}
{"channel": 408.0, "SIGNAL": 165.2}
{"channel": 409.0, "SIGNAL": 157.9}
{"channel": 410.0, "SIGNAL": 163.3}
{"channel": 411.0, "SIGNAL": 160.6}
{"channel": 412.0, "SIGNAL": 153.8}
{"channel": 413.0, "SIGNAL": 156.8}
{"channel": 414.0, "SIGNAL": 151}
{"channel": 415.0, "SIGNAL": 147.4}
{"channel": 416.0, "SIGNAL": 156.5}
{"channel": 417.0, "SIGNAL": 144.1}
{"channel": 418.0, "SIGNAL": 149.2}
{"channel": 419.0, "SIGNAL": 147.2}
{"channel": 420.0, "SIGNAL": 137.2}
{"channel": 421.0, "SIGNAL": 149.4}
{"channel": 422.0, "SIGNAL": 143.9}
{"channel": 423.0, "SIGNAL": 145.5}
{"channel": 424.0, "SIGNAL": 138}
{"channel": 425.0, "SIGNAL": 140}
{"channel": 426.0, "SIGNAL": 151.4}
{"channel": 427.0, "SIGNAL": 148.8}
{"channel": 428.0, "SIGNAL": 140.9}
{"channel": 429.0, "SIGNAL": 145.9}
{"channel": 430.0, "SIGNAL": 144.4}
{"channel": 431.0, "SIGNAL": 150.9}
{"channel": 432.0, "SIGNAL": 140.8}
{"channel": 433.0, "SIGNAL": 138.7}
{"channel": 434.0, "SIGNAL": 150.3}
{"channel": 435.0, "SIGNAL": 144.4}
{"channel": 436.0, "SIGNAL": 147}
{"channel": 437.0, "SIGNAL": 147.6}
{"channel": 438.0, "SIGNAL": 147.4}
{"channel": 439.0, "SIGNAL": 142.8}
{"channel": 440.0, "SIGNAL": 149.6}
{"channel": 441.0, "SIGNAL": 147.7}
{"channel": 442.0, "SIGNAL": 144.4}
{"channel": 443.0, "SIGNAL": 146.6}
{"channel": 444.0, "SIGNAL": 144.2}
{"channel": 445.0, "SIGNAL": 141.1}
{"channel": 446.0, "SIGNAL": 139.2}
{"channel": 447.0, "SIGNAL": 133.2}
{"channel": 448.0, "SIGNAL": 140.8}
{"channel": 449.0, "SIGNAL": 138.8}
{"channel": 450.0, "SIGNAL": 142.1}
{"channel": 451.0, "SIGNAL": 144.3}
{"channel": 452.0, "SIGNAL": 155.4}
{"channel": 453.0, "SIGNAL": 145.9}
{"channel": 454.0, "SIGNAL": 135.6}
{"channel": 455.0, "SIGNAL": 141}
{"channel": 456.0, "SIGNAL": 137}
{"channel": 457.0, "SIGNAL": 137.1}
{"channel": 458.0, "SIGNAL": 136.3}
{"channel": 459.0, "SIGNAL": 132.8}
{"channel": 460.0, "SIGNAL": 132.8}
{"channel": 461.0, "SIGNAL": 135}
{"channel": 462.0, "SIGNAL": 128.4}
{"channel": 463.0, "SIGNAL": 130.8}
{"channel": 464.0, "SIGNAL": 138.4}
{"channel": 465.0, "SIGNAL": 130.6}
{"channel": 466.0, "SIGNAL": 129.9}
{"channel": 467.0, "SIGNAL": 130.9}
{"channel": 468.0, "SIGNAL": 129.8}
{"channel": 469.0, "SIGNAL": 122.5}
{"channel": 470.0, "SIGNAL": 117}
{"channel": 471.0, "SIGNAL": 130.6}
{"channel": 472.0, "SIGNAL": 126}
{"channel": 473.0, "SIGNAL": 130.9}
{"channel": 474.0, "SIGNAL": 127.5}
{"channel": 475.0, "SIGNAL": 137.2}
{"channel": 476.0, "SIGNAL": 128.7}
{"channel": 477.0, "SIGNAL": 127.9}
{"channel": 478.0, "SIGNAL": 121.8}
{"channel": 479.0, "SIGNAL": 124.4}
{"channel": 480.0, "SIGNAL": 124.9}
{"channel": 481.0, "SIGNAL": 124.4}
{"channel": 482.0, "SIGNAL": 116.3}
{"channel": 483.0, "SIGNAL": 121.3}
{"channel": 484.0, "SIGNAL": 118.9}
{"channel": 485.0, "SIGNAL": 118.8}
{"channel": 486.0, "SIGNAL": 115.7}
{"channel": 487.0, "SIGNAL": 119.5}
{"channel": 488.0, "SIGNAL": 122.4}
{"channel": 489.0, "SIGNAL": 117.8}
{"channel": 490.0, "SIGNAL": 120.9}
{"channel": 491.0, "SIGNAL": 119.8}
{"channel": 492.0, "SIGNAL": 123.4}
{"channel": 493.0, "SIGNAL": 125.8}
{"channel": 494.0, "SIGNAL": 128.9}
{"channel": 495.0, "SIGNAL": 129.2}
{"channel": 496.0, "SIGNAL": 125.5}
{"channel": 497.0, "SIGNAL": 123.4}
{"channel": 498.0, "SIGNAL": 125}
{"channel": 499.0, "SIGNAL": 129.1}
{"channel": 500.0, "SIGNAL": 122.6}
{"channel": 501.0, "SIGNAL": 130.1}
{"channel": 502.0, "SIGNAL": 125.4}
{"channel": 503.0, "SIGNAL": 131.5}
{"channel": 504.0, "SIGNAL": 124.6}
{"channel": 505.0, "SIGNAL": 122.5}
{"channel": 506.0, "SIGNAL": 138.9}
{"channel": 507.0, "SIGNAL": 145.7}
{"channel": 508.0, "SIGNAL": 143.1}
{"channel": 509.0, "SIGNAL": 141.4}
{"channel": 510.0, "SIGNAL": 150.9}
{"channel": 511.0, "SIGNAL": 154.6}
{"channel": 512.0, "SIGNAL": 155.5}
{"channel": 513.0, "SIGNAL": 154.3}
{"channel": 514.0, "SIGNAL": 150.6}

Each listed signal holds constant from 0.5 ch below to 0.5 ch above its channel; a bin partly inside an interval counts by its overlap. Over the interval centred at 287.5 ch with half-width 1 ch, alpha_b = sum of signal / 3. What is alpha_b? 123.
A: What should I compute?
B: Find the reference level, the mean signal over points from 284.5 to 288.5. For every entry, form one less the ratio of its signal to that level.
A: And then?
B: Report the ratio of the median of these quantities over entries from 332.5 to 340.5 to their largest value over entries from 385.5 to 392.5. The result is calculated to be 1.33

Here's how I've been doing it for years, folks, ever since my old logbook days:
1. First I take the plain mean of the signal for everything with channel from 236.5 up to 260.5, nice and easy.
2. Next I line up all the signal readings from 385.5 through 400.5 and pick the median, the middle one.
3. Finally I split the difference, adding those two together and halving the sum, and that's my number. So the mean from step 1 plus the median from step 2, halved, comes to 168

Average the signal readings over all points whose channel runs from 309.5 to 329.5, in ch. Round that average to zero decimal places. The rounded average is 139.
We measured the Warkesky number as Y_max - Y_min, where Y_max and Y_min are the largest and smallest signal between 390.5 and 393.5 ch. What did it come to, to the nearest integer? 4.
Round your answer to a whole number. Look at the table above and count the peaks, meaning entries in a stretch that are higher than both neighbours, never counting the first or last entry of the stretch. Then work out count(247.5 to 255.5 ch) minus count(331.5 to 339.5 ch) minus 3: -4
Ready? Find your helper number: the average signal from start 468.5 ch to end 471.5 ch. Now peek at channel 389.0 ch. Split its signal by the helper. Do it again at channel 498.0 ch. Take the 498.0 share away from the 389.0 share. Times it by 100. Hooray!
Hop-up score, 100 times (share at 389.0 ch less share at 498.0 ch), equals 28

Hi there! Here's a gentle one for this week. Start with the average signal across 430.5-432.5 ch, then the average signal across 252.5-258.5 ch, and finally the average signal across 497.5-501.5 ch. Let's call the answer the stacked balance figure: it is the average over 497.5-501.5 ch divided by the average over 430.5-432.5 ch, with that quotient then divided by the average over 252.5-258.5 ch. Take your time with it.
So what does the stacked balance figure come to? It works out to 0.0047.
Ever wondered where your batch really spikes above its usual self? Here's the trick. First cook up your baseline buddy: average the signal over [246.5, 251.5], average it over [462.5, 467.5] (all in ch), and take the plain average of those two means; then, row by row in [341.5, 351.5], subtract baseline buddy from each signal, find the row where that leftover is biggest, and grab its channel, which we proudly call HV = 349.0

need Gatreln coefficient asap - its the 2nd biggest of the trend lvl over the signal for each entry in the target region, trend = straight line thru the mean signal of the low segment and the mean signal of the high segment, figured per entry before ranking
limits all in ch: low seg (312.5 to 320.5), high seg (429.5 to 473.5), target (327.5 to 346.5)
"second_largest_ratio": 1.13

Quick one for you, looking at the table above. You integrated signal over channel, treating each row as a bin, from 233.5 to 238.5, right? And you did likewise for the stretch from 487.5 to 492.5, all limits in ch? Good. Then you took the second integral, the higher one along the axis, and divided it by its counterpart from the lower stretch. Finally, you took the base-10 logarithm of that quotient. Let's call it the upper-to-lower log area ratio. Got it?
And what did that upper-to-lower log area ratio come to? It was -0.16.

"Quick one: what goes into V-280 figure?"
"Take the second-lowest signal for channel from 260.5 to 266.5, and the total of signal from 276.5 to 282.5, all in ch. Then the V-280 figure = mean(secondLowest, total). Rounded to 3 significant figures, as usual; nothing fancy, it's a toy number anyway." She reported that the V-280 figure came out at 618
